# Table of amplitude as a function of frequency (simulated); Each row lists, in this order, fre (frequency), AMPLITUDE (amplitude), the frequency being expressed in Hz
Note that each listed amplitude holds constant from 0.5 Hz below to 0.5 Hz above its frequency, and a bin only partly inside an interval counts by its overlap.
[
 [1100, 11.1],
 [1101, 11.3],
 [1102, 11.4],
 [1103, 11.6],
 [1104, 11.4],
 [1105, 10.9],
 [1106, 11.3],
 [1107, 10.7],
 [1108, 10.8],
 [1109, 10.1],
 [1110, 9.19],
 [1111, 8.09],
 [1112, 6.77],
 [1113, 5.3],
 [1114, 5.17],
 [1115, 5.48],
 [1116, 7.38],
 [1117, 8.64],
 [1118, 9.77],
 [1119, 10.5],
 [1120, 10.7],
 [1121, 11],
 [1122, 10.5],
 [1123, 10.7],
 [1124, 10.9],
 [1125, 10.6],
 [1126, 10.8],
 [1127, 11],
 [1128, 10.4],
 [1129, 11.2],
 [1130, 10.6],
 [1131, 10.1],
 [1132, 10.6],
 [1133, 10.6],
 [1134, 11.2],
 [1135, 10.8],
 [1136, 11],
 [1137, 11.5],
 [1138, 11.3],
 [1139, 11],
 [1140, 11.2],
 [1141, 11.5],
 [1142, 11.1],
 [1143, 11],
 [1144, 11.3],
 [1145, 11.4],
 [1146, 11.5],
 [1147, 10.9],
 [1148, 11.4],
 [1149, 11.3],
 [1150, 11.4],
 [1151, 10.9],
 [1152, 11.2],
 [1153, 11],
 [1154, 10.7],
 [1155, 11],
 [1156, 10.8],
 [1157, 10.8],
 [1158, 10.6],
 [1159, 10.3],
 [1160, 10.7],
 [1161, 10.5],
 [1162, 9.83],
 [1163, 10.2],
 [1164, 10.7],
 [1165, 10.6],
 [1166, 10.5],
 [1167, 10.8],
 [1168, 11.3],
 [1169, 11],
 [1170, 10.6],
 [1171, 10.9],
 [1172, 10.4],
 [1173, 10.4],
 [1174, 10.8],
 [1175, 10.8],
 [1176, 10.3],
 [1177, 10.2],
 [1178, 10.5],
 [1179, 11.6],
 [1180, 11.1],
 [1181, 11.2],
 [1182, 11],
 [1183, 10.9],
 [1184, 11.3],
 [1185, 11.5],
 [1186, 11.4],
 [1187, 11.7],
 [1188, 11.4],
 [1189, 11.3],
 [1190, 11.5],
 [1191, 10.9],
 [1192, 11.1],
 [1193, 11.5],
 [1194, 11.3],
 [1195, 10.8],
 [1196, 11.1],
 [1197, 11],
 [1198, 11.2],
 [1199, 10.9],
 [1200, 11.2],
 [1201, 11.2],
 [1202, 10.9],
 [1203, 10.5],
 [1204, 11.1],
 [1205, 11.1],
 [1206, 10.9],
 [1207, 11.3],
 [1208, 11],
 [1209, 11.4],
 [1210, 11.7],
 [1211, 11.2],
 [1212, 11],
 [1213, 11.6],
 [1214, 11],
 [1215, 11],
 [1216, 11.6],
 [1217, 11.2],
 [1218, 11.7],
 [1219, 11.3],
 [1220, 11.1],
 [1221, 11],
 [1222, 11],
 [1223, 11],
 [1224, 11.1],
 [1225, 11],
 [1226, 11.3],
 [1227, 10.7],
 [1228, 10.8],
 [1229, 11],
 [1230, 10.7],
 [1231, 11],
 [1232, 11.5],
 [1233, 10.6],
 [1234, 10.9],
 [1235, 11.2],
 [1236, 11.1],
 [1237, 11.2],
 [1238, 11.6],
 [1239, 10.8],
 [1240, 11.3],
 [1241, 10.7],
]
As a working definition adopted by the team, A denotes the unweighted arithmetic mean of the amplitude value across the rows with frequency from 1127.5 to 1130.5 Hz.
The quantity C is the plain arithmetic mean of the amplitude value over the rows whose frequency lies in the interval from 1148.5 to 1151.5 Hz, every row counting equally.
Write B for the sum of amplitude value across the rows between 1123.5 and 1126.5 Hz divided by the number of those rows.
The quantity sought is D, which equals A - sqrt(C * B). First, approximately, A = 10.7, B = 10.77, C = 11.2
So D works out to -0.2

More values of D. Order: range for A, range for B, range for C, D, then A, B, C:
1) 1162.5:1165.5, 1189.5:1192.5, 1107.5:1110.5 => -0.1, 10.5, 11.17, 10.0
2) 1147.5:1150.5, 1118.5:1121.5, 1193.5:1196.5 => 0.5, 11.4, 10.73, 11.1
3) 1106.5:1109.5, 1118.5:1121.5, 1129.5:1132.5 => 0.0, 10.5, 10.73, 10.4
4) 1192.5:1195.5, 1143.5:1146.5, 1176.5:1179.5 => 0.1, 11.2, 11.40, 10.8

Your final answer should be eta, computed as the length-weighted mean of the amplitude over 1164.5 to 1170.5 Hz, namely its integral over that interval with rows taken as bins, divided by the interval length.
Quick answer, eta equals 10.8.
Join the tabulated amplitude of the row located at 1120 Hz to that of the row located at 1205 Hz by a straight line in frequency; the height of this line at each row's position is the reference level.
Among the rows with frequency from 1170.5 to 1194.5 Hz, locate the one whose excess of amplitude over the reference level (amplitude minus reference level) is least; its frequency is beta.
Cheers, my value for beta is 1177 Hz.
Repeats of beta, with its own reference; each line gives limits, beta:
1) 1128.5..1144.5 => 1131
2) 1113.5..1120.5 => 1114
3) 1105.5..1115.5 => 1114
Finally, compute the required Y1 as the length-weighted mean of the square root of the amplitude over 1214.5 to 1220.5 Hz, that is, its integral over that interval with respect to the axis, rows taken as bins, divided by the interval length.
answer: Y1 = 3.36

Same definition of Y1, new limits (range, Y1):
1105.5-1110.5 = 3.23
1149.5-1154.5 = 3.32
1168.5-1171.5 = 3.29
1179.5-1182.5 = 3.33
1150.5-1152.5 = 3.32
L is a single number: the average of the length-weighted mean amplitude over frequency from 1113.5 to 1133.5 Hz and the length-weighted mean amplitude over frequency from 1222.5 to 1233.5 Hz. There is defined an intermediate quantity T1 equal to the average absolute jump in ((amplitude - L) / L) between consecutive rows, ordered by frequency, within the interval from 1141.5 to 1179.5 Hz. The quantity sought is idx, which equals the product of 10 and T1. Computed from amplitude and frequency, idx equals 0.29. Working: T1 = 0.029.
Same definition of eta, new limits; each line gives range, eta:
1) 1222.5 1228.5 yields 11.0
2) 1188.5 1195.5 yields 11.2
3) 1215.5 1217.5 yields 11.4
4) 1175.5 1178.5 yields 10.3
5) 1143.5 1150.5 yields 11.3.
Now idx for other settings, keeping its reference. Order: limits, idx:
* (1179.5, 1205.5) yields 0.25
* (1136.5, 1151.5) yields 0.26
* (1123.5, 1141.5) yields 0.36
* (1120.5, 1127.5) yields 0.26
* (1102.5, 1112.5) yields 0.62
